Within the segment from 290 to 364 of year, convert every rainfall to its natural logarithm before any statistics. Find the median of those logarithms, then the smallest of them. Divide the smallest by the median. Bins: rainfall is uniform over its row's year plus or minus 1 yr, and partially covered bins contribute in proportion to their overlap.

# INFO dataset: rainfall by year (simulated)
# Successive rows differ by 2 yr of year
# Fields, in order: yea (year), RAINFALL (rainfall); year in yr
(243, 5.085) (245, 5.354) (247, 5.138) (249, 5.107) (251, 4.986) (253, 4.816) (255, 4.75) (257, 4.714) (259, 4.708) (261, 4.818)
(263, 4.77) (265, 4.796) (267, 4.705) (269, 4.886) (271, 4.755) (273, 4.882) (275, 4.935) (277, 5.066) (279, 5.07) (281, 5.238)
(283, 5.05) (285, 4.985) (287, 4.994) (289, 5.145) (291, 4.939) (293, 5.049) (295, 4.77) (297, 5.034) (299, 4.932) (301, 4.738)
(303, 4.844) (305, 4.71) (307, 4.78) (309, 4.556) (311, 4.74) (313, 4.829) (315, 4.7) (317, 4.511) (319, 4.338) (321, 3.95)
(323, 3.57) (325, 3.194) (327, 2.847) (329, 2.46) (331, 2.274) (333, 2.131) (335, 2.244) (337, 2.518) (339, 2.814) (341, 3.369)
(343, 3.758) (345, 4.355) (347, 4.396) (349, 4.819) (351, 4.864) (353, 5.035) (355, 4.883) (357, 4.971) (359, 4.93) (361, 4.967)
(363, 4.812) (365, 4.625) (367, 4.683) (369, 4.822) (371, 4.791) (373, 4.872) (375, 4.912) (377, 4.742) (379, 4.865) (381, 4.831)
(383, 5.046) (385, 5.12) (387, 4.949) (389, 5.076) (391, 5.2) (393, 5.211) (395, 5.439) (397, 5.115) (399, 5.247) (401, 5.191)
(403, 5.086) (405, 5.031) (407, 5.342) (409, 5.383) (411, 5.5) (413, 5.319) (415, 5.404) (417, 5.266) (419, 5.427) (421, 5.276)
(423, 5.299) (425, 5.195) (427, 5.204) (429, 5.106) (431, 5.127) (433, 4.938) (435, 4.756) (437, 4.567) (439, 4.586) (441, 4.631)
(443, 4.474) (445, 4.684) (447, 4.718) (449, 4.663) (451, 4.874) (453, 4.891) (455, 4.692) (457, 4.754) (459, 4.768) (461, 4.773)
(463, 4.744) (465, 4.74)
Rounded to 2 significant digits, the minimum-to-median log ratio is 0.49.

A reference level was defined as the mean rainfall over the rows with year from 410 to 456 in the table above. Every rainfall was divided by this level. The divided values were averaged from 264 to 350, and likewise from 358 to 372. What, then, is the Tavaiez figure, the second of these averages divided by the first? 1.12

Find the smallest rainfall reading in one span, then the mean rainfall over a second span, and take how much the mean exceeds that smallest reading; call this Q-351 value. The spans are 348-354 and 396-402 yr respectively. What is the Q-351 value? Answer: 0.37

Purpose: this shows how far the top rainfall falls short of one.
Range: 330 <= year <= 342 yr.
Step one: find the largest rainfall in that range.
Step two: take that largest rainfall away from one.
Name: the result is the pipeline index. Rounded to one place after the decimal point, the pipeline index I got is -2.4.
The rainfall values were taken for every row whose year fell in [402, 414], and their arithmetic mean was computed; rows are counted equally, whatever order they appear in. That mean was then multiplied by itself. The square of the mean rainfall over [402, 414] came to 27.8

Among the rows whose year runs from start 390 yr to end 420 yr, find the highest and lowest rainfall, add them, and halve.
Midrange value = 5.3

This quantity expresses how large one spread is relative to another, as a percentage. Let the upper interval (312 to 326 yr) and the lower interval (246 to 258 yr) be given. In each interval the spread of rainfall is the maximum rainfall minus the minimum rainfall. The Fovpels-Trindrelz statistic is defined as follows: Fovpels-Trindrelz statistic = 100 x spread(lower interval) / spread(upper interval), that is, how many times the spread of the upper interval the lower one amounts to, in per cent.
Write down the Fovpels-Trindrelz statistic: 26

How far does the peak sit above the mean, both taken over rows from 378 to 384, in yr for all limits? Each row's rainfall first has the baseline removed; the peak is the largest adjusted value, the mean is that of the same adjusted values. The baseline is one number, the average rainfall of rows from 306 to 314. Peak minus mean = 0.13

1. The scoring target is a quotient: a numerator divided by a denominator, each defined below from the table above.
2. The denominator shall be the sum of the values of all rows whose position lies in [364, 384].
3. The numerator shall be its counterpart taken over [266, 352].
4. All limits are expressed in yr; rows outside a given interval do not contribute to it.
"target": 3.8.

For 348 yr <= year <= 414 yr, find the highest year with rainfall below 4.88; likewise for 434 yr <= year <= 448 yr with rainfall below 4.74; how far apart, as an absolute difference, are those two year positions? 66 yr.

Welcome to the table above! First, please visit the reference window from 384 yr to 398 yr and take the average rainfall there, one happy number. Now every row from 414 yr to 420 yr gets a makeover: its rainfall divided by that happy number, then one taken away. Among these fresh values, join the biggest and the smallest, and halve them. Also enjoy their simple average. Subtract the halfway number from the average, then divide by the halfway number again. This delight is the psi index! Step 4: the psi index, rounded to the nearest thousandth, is 0.102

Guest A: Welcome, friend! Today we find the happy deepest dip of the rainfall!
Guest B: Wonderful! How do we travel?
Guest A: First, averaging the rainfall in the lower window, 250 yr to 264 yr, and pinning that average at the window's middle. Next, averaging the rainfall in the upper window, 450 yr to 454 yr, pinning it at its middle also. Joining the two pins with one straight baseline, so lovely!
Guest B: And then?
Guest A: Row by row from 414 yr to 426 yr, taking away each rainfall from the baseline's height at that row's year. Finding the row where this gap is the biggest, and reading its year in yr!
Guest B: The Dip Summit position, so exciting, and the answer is 425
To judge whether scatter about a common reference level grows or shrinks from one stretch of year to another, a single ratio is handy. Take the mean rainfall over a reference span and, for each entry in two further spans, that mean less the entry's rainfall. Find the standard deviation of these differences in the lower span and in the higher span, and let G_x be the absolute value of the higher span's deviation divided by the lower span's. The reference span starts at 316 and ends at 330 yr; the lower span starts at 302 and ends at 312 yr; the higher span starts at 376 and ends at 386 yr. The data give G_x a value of 1.46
